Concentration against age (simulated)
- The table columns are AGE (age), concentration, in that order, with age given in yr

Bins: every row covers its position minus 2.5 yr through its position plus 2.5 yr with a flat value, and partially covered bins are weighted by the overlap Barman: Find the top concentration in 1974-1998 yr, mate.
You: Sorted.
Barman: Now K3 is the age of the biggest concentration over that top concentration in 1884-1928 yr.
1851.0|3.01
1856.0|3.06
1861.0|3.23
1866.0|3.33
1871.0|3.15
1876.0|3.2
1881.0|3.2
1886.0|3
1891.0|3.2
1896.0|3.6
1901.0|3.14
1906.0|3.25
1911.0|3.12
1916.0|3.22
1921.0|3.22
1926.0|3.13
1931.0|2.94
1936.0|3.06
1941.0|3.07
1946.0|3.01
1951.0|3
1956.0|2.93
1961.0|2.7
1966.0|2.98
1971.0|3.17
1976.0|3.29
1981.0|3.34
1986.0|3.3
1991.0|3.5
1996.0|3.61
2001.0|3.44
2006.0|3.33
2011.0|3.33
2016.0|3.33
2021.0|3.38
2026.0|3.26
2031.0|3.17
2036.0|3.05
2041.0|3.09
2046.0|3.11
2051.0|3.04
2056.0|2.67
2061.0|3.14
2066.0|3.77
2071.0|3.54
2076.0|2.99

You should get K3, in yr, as 1896.0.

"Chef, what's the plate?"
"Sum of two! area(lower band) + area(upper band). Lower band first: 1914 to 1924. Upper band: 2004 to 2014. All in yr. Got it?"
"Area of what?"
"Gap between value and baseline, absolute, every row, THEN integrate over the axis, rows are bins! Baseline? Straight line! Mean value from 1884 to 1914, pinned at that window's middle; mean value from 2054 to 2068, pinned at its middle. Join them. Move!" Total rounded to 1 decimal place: 1.3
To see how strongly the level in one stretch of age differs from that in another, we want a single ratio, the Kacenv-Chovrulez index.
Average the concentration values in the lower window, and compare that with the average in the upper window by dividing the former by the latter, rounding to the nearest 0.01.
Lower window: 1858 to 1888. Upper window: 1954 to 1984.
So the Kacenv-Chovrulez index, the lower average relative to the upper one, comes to 1.04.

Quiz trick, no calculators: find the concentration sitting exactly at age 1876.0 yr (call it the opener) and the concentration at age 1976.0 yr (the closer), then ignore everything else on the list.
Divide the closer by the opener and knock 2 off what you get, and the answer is -0.97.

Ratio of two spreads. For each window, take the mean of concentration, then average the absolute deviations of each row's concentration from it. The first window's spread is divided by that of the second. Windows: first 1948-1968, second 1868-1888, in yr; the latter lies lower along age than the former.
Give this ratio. 1.5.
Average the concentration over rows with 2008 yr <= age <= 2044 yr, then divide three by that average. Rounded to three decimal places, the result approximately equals 0.929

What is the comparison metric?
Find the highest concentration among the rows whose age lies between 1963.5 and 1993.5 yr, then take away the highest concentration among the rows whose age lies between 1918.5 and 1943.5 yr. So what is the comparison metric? 0.3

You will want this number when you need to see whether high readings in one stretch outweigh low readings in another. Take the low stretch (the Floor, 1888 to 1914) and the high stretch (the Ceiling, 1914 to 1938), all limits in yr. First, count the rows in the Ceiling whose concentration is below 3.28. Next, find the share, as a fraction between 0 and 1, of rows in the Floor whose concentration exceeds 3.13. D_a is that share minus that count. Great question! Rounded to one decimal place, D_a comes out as -4.2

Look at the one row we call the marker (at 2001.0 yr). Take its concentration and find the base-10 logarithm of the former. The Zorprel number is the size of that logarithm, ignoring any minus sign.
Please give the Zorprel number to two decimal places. 0.54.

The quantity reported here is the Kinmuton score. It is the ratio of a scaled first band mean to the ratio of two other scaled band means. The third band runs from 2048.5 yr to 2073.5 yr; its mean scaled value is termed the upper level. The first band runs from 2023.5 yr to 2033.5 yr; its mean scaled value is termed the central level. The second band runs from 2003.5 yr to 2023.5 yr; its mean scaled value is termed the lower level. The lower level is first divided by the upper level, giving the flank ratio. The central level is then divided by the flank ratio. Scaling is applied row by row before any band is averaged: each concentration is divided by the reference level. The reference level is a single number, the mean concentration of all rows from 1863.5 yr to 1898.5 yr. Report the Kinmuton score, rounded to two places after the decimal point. 0.96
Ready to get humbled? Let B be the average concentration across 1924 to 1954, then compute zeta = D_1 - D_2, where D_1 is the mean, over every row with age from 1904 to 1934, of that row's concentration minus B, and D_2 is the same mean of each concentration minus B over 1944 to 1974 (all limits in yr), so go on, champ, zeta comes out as 0.2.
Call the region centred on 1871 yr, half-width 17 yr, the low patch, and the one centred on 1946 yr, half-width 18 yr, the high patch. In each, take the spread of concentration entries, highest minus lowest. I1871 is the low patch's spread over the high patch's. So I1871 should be 0.89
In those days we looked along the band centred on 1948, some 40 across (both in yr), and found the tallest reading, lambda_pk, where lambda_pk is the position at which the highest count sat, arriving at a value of 1941.0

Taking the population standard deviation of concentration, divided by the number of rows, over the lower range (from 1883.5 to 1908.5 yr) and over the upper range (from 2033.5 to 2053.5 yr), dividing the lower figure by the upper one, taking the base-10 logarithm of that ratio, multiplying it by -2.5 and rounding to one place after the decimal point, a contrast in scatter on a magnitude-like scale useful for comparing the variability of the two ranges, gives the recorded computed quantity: -2.1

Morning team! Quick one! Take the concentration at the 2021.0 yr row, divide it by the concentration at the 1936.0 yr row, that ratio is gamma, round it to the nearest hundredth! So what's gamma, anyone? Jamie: 1.10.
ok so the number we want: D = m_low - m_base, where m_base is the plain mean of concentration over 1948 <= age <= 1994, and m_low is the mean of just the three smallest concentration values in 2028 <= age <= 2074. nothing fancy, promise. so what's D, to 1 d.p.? -0.2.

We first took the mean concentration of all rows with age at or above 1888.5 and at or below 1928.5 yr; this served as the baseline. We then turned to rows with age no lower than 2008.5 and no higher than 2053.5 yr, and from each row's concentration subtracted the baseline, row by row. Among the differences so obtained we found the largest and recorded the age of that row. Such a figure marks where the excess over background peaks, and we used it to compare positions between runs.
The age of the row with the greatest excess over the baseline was 2021.0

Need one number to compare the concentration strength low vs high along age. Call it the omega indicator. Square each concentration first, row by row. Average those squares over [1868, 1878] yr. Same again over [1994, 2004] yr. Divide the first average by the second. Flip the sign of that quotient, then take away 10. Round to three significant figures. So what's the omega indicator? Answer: -10.8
